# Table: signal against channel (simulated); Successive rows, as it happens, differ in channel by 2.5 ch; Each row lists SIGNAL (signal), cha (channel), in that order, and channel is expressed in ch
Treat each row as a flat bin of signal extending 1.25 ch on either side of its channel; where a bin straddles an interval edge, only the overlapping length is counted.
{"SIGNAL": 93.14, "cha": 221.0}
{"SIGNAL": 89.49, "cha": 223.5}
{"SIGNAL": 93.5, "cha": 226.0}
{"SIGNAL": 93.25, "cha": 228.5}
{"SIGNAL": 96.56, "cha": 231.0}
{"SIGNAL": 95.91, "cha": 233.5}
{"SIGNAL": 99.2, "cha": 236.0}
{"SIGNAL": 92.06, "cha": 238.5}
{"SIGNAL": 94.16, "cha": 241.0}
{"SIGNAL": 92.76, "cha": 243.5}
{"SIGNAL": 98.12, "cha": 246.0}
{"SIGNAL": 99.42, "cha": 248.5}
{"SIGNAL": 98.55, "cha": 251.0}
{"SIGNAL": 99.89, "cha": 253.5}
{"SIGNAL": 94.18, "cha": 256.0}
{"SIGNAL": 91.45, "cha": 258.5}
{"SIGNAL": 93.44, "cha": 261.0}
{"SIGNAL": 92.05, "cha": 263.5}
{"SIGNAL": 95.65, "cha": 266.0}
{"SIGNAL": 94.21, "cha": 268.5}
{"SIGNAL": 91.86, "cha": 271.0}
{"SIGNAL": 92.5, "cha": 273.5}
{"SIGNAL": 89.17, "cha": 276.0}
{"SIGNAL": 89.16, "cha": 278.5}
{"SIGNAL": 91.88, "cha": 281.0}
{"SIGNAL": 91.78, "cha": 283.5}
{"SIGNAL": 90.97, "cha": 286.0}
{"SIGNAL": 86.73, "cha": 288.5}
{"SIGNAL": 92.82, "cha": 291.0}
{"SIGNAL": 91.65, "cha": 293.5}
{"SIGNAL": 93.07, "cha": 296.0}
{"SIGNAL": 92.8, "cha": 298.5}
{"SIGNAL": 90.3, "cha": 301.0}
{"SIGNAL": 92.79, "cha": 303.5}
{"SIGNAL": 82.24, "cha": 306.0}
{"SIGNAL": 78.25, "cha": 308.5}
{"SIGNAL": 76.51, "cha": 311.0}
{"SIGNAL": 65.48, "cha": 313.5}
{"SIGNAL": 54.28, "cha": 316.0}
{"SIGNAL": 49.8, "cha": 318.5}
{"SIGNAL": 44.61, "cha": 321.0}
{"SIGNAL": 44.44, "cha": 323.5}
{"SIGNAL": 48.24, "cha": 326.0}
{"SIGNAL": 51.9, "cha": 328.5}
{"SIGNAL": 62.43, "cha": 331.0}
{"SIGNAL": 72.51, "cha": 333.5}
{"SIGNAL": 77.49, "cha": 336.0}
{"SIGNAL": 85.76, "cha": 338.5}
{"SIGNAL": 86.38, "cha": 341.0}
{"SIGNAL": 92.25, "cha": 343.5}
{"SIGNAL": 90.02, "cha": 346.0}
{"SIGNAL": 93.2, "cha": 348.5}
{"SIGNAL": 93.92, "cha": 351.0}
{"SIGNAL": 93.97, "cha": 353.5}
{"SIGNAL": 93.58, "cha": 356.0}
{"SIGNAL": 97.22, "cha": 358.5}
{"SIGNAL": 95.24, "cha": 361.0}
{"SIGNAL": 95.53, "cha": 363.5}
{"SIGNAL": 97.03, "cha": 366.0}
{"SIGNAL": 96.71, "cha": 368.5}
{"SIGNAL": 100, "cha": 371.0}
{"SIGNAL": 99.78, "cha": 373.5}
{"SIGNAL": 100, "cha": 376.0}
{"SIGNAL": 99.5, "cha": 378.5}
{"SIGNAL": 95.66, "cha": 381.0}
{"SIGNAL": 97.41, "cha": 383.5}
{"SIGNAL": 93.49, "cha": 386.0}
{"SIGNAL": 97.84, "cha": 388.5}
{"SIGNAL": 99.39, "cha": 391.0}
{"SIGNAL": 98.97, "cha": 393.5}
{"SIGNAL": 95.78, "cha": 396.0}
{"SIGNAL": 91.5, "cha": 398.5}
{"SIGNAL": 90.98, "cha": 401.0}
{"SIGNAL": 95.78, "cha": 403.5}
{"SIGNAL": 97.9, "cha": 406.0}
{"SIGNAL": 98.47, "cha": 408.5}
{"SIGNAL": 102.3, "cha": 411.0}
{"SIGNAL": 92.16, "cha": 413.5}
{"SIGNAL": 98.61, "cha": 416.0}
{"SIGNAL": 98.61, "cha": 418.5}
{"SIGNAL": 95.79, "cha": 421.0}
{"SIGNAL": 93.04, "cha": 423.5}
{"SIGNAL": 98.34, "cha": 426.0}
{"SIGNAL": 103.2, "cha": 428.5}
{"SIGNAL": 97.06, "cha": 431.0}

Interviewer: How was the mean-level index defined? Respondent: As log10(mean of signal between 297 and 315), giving 1.92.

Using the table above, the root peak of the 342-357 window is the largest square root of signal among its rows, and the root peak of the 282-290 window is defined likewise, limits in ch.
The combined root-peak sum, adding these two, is 19.3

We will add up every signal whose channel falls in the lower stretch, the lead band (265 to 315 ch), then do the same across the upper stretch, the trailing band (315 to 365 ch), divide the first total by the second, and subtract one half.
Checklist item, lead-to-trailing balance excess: 0.66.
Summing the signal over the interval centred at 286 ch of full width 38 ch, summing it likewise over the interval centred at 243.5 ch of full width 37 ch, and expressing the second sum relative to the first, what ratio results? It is 1.04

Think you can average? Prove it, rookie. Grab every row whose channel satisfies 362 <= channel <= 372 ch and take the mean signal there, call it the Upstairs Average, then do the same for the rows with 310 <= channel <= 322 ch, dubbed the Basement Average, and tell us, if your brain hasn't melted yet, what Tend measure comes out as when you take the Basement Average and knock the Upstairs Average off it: -39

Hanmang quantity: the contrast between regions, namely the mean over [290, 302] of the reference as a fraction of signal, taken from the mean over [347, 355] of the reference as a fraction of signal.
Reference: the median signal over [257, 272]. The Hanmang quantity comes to -0.02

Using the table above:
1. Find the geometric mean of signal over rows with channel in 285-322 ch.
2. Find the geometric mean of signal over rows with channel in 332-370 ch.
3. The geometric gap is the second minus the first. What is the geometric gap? 14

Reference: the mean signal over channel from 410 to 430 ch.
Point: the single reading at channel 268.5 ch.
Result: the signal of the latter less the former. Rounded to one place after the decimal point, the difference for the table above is -3.5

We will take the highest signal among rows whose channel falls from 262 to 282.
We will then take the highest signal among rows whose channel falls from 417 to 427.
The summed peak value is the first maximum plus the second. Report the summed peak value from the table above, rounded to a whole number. 194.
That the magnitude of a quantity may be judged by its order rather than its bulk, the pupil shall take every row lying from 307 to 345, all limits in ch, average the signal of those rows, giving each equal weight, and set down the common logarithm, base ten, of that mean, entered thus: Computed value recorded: 1.82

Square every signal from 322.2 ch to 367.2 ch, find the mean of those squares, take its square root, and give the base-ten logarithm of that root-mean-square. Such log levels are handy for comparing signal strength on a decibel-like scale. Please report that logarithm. 1.92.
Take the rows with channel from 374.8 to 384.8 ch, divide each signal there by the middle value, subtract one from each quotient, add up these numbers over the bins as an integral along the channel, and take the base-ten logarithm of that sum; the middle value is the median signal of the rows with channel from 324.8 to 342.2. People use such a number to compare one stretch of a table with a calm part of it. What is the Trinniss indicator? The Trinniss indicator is 0.55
